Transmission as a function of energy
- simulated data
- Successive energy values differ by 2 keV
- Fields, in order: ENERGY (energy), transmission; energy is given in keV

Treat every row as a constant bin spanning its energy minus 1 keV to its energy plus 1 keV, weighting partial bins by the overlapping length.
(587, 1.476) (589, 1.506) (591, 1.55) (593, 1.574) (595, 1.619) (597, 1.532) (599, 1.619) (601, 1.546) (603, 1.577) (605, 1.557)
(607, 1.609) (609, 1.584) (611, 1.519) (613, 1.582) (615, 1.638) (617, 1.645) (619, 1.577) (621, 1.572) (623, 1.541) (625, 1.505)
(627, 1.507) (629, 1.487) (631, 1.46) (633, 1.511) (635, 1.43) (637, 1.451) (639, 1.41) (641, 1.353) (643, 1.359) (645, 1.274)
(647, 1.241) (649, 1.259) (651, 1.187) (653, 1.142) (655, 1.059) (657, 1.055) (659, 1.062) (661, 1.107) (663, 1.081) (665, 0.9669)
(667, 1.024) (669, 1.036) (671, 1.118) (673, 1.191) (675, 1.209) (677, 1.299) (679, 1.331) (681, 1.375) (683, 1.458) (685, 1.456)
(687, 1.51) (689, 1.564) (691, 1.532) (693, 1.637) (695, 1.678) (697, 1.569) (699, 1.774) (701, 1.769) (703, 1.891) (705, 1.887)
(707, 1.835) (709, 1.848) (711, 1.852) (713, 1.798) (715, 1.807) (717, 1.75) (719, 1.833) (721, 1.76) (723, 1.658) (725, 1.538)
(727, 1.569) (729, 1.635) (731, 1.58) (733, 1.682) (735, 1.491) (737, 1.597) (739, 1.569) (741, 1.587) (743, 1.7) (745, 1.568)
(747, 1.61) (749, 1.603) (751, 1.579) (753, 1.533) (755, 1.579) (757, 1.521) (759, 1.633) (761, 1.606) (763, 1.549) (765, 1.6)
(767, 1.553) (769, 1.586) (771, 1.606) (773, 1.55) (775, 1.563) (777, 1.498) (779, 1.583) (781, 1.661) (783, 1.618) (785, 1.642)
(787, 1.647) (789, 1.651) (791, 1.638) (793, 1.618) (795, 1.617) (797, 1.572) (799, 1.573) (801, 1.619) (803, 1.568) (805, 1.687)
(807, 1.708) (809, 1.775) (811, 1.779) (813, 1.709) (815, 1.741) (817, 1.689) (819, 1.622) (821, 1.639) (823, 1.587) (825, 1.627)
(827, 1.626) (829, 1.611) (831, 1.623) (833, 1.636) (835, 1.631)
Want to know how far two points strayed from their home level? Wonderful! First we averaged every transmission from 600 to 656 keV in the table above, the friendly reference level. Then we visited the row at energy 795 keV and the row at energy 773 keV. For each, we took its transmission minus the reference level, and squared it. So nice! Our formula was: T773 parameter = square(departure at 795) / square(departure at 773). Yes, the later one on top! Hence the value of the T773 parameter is 2.8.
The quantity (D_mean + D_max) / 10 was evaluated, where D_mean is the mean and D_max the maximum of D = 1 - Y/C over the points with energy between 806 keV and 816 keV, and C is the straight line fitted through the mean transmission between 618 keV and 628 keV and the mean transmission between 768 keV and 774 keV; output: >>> -0.017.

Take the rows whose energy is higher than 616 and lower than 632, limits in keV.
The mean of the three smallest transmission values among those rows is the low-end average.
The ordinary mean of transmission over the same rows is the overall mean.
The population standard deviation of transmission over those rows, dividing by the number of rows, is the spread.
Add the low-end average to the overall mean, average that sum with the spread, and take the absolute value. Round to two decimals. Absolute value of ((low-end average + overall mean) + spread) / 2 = 1.54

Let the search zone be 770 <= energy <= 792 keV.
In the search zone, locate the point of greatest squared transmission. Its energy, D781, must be 781 keV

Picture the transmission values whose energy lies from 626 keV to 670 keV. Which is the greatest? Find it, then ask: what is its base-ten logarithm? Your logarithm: 0.179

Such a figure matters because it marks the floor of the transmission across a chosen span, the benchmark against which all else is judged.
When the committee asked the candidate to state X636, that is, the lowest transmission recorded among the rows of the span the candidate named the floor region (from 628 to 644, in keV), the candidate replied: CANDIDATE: 1.353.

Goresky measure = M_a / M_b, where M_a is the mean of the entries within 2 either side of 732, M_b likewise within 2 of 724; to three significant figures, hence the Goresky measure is 1.02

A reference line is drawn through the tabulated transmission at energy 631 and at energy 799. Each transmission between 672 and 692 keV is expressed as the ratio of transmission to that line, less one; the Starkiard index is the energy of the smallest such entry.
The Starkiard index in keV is 673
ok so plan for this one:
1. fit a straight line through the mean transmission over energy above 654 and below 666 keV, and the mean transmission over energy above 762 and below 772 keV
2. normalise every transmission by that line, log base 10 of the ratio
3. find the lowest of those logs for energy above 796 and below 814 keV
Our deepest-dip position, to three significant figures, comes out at 803 keV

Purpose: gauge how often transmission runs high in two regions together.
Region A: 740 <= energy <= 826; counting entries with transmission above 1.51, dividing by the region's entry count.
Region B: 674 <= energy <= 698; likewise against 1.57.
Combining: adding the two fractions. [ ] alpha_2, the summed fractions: 1.14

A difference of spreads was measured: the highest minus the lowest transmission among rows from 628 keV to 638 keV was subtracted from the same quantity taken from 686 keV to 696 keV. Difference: 0.09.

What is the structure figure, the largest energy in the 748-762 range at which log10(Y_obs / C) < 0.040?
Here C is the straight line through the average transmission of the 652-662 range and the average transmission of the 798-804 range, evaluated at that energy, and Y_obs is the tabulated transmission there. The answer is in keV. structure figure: 757 keV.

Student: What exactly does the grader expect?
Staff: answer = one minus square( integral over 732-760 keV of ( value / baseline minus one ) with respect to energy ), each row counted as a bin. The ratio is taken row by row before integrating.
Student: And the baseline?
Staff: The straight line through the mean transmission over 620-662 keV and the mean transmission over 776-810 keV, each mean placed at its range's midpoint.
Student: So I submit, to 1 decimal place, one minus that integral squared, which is 0.1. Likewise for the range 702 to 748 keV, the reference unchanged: -38.5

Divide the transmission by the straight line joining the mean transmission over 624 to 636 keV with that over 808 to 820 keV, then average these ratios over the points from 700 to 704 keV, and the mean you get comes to 1.16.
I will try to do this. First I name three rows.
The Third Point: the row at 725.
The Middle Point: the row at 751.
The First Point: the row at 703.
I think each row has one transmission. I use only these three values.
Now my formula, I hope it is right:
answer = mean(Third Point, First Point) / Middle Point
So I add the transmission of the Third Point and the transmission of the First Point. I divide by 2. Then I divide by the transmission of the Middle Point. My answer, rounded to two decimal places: 1.09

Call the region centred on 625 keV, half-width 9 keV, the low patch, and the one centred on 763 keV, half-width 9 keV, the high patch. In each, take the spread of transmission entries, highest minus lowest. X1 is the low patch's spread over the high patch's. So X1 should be 1.7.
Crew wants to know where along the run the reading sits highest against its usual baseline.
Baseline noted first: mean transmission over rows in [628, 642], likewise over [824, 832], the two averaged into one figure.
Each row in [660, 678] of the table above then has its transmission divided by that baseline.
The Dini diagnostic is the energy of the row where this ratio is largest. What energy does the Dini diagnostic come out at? 677 keV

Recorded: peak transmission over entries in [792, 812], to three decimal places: 1.779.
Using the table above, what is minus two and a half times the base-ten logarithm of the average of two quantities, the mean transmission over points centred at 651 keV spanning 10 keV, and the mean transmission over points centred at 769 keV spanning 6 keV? -0.35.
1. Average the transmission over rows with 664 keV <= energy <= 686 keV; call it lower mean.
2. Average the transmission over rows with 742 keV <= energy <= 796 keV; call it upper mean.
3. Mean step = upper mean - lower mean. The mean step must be 0.37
